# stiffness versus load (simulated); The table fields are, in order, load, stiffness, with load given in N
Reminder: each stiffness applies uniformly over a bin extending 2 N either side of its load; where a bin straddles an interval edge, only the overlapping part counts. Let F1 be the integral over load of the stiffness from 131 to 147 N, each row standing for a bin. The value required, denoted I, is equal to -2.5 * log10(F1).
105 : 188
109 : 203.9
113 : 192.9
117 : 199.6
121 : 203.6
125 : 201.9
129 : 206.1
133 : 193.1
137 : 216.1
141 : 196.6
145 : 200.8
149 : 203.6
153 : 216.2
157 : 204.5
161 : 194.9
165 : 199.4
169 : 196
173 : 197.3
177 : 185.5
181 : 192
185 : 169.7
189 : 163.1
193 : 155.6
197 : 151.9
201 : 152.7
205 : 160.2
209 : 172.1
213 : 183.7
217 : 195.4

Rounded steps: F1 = 3226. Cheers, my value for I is -8.77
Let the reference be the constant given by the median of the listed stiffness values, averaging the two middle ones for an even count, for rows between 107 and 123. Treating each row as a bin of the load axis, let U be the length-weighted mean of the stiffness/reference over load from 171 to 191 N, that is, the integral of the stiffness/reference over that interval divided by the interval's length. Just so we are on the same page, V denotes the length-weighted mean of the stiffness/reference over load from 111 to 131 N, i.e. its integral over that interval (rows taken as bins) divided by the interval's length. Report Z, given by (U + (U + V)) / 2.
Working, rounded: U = 0.90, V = 1.00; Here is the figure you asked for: 1.40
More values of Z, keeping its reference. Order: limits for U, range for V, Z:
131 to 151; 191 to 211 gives 1.40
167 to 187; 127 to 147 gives 1.44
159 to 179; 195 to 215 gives 1.37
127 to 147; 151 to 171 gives 1.51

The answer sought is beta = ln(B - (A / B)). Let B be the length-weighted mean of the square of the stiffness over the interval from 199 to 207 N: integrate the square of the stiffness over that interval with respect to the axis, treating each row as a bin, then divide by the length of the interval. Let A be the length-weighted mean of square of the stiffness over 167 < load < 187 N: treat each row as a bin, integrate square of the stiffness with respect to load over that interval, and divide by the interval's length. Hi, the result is 10.1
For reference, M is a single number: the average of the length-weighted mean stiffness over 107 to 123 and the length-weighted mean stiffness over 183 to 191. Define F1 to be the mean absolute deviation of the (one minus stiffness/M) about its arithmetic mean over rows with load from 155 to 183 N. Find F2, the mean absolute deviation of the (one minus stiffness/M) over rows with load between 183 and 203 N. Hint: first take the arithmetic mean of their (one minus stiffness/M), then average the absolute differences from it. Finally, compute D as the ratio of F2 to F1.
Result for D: 1.5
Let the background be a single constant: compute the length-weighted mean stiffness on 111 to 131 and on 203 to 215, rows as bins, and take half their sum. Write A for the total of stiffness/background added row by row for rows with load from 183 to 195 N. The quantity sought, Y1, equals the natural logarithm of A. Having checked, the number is 1.0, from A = 2.6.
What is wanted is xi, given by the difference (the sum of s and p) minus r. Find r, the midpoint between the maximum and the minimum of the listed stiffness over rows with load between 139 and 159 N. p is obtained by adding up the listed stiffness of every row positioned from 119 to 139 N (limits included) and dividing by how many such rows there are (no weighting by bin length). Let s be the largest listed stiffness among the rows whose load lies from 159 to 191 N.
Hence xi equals 197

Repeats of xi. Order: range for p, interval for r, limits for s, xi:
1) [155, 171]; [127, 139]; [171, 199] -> 191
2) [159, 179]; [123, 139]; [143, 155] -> 206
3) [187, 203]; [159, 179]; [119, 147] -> 179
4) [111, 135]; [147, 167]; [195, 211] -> 166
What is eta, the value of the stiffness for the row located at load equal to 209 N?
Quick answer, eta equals 172.1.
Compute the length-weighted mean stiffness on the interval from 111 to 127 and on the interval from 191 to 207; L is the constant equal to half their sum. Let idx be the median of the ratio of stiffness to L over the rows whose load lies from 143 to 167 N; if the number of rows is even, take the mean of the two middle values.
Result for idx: 1.140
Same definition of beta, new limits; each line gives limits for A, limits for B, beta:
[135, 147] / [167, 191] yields 10.4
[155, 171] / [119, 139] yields 10.6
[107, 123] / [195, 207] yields 10.1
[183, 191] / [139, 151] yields 10.6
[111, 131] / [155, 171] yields 10.6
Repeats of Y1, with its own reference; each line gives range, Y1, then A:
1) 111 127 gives 1.5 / 4.3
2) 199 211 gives 1.0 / 2.6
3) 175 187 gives 1.1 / 2.9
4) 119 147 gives 2.0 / 7.6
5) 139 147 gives 0.8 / 2.1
